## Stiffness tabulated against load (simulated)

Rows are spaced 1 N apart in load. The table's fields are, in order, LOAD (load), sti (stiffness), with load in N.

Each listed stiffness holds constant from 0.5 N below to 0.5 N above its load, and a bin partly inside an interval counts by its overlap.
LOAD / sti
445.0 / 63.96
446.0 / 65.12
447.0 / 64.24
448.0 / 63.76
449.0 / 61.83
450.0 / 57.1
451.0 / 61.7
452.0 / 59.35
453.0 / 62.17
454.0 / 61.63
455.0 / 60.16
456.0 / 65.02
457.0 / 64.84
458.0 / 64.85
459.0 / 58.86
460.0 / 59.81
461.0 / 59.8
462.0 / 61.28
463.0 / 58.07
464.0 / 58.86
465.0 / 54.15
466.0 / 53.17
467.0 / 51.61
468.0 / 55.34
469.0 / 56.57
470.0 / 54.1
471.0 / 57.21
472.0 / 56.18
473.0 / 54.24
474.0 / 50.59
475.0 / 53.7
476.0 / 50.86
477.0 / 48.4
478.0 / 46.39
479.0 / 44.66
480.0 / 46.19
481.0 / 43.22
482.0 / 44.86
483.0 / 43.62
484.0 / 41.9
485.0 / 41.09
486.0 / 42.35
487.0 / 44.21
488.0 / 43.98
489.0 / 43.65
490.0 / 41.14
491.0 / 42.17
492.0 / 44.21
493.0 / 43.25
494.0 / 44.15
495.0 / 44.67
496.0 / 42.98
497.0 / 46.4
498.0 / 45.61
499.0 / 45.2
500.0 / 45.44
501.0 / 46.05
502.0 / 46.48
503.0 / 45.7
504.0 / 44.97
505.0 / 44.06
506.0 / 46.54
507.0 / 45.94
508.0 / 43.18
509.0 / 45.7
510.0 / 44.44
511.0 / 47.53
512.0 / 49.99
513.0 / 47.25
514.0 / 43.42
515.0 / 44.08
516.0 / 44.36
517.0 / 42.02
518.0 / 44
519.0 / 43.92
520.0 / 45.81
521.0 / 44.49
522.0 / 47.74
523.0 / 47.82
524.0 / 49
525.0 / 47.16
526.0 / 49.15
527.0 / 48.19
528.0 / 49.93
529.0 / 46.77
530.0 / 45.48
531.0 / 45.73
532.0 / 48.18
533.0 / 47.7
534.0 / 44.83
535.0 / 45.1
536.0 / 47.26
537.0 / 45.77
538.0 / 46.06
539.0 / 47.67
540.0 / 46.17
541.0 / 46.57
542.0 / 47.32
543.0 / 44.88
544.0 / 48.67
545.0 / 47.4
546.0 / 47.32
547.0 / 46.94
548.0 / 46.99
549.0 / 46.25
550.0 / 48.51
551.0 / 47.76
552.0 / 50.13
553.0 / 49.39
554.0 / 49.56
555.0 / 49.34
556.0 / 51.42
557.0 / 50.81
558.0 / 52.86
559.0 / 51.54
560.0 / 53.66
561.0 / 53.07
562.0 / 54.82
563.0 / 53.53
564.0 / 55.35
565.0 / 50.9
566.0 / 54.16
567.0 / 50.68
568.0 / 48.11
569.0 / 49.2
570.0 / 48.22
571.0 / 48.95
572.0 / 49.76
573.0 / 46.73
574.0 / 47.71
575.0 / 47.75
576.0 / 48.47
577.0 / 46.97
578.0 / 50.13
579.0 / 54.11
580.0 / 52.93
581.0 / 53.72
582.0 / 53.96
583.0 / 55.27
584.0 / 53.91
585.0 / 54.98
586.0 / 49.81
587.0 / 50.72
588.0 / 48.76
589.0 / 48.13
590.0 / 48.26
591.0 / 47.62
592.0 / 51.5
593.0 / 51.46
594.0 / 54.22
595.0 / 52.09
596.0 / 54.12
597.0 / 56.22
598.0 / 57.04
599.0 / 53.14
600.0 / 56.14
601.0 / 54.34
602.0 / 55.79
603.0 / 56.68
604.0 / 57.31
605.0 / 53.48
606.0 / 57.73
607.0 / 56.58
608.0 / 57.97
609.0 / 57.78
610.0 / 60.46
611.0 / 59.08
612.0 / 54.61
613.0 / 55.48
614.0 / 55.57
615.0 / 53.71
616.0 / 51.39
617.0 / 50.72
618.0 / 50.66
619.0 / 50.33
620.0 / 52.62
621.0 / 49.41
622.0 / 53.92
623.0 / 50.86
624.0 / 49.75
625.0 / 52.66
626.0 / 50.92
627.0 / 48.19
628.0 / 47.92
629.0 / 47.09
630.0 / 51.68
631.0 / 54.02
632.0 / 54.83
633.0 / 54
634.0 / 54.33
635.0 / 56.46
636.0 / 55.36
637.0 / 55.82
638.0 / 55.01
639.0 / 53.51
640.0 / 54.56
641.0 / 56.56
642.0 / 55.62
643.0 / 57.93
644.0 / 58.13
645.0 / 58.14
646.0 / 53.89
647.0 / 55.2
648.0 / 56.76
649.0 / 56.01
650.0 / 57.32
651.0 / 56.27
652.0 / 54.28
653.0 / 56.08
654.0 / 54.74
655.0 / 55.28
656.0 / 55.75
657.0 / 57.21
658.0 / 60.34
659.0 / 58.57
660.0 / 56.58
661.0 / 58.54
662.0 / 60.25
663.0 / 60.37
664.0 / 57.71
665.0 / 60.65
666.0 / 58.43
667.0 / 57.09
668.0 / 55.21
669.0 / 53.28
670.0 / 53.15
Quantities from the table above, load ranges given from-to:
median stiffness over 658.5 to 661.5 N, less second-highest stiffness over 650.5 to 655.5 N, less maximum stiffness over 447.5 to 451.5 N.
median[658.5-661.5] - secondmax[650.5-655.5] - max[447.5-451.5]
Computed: -61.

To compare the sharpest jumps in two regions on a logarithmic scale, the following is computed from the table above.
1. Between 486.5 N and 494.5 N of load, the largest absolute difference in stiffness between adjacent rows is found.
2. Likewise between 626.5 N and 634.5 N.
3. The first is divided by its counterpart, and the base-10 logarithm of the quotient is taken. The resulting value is -0.3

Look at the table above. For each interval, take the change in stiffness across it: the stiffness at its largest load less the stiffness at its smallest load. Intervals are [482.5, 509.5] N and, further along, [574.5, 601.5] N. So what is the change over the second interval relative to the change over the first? 3.2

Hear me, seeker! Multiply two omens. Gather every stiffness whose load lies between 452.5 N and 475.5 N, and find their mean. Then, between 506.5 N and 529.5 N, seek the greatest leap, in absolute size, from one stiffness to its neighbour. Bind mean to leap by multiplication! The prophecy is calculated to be 222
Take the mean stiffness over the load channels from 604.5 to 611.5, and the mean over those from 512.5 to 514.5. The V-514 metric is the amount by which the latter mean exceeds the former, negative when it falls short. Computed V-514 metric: -12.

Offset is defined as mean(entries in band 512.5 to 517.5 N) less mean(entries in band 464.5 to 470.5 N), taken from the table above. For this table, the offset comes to -10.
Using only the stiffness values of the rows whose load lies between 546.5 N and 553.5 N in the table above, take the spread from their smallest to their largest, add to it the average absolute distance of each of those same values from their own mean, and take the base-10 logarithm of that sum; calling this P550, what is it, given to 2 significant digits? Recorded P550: 0.70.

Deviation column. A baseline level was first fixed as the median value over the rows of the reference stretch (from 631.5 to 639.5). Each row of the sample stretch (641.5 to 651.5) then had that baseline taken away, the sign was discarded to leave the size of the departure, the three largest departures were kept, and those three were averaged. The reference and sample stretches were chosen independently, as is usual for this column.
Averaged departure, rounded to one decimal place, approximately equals 3.1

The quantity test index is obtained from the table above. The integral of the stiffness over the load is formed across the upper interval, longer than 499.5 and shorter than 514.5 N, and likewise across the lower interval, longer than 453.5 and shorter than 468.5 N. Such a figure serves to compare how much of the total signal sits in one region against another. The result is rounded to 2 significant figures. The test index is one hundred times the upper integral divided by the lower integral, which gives 77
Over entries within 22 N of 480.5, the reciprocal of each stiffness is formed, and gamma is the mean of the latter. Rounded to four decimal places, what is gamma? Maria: 0.0207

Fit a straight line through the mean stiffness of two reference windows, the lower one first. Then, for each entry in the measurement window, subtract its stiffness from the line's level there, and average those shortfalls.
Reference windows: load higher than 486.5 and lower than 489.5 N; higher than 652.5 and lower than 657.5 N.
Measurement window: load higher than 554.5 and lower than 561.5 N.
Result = -2.89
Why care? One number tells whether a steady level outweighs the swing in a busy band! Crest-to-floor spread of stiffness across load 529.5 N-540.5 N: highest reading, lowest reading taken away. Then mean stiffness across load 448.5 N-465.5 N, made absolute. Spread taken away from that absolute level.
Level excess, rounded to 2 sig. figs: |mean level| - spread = 57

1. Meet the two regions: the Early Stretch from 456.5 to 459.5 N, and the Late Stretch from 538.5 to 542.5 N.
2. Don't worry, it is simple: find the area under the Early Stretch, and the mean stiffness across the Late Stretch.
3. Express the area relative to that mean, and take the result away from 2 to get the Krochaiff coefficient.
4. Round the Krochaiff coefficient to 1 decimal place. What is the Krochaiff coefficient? -2.0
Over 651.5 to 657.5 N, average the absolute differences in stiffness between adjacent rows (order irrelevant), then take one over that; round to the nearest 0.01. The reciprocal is 0.89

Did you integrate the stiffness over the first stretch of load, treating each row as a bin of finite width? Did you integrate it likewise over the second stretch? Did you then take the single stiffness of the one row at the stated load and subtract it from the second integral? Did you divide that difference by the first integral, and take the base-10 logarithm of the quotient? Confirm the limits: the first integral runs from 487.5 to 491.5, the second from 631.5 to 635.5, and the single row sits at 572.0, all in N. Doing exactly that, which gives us 0.00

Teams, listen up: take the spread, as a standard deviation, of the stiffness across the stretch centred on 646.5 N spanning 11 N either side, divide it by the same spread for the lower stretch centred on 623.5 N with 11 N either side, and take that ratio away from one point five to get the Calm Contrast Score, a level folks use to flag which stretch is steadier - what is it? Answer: 0.97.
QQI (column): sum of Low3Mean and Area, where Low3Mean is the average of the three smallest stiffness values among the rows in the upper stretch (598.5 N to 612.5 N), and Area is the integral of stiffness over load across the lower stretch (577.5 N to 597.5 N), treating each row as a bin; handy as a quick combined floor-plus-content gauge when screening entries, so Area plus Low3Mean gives 1096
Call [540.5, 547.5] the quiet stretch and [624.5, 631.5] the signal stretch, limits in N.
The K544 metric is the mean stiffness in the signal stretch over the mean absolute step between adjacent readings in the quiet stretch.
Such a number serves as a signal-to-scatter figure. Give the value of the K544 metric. 35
